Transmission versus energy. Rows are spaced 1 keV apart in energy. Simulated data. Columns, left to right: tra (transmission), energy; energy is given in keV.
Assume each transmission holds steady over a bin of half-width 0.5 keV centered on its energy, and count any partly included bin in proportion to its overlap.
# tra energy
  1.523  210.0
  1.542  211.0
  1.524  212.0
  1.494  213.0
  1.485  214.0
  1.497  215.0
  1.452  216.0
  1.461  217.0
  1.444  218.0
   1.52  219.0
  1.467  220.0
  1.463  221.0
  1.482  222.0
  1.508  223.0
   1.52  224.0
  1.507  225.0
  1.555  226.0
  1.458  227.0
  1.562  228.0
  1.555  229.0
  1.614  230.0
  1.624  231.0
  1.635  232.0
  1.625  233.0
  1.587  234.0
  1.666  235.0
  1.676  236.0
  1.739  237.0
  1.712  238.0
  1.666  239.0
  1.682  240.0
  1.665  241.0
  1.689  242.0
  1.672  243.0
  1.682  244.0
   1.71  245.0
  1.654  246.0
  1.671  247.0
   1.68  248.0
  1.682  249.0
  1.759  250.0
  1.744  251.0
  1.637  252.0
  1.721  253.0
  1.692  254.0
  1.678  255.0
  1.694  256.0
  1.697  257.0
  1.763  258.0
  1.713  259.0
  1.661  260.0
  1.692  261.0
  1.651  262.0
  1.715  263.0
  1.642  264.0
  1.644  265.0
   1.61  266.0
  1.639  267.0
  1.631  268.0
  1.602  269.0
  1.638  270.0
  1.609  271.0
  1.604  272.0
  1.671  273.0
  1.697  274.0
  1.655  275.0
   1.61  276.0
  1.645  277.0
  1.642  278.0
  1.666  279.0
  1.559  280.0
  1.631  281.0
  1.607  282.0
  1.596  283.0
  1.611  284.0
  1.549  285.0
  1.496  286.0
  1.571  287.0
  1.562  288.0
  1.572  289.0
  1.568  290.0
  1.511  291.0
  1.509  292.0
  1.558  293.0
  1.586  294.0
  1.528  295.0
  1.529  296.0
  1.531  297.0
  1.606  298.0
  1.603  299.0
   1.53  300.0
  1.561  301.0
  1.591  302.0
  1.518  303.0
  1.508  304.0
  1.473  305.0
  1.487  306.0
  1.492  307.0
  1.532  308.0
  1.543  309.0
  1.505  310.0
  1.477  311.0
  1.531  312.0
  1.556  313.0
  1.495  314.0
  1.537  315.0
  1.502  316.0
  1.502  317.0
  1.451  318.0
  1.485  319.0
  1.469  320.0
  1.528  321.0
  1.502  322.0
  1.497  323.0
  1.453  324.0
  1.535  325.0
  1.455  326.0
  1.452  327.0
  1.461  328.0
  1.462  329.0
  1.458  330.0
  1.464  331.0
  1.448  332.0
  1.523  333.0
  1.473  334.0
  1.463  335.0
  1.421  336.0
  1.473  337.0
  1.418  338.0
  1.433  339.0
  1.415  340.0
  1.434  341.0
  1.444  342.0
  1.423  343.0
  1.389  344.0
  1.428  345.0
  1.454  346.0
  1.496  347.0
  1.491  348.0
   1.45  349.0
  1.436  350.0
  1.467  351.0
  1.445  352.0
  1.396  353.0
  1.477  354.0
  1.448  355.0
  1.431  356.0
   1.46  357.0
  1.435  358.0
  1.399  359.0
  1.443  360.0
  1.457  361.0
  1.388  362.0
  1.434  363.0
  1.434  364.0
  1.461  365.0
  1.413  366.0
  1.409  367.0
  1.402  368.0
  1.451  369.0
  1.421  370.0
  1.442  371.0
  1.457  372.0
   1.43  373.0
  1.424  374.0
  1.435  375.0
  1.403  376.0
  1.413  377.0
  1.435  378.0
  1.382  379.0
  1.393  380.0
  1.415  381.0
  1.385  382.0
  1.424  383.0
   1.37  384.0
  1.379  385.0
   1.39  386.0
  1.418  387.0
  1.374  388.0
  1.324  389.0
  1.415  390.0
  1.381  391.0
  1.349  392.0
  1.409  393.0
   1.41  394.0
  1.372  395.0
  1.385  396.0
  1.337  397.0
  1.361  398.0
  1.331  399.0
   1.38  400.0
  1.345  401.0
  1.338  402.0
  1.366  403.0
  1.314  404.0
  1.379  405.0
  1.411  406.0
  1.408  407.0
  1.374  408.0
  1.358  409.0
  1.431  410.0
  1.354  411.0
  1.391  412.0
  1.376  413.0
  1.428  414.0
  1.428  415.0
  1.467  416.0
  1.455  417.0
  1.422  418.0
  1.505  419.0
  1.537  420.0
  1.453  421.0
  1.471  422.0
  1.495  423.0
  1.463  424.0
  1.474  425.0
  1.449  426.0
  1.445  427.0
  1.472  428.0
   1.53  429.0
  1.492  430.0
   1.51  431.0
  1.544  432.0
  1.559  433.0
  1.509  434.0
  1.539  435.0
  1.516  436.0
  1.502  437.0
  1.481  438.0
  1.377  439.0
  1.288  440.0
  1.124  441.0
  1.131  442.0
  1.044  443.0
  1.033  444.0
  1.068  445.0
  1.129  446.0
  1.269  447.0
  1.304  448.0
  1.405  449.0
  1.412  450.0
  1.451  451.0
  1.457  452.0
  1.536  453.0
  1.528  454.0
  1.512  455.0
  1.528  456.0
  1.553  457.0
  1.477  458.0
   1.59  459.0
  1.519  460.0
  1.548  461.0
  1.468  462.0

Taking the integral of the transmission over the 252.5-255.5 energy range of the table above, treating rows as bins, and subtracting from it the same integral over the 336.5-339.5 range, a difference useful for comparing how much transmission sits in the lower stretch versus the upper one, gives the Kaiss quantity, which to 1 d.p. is 0.8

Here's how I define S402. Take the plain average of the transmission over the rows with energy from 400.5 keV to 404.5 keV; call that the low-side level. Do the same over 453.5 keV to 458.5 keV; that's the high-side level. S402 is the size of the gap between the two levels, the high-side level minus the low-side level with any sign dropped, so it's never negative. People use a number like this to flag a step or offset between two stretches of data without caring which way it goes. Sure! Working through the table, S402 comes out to 0.18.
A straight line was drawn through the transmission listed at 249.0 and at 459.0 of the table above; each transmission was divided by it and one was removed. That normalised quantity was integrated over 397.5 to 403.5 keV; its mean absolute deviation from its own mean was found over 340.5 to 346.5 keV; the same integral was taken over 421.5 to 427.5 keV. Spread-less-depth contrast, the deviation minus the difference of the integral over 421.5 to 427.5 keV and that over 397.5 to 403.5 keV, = -0.44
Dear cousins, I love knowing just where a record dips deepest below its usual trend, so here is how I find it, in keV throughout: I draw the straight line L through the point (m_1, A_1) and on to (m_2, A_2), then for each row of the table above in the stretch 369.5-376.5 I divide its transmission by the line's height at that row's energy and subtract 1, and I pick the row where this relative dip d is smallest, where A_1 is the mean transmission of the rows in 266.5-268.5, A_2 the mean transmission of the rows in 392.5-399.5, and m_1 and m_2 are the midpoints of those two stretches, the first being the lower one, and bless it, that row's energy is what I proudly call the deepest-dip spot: 376.0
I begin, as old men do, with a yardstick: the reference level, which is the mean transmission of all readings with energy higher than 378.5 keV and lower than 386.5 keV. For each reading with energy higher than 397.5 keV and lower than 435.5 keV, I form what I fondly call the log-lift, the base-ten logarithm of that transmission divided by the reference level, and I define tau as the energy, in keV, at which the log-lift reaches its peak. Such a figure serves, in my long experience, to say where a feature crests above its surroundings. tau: 433.0 keV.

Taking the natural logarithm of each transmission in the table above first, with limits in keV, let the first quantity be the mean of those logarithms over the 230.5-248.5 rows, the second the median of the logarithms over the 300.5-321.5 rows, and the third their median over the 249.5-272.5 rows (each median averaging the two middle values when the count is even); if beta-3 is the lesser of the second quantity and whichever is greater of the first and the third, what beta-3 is 0.41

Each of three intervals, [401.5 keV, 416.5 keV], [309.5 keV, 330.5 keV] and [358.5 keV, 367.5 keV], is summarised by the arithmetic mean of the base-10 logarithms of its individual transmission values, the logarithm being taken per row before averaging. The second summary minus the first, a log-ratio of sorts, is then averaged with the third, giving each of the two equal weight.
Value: 0.093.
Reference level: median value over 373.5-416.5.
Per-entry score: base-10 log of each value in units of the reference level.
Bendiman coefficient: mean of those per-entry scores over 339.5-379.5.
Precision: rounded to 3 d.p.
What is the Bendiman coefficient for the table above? 0.015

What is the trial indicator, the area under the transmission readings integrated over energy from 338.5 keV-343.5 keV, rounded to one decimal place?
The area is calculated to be 7.1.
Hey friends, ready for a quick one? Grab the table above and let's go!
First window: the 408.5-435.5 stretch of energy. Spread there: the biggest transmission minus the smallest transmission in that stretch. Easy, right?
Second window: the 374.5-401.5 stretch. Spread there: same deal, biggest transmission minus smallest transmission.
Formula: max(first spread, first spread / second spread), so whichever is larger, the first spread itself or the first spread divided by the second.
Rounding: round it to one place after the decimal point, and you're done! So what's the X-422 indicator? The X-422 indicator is 1.8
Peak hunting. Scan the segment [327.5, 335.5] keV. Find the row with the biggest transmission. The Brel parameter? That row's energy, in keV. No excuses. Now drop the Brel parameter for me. 333.0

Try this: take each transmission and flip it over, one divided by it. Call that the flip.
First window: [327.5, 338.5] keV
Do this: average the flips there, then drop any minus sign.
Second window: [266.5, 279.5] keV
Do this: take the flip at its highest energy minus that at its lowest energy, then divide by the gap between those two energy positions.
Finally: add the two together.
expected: 0.68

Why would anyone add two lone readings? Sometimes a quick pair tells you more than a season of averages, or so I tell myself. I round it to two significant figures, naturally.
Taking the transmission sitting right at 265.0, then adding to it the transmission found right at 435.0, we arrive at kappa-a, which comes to 3.2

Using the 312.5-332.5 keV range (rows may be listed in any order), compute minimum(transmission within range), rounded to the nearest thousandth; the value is 1.448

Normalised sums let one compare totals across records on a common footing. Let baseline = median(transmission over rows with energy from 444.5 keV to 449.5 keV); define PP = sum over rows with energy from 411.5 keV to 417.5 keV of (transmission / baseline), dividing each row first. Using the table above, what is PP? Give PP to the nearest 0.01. 6.73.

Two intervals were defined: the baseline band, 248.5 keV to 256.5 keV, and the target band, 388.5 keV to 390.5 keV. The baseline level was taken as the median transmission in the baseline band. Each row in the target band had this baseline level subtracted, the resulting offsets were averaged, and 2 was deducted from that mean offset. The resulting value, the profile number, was -2.32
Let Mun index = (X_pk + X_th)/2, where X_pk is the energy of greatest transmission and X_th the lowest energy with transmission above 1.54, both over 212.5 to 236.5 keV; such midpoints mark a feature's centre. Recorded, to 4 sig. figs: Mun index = 231.0 keV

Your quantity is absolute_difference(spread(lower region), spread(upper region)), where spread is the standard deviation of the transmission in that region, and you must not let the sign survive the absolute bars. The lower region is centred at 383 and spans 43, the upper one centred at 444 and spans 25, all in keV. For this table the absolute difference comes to 0.14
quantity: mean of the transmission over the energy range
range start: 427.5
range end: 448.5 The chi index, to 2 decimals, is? 1.35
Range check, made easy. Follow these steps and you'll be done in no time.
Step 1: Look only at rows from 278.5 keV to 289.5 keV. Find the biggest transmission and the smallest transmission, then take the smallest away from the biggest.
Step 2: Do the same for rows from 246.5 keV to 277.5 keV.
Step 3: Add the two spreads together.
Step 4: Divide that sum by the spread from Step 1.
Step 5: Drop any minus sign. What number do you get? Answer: 1.9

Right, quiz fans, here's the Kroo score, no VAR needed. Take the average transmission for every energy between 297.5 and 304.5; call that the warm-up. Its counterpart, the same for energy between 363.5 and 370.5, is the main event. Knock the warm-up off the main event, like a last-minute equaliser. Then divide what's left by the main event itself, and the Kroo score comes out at -0.093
